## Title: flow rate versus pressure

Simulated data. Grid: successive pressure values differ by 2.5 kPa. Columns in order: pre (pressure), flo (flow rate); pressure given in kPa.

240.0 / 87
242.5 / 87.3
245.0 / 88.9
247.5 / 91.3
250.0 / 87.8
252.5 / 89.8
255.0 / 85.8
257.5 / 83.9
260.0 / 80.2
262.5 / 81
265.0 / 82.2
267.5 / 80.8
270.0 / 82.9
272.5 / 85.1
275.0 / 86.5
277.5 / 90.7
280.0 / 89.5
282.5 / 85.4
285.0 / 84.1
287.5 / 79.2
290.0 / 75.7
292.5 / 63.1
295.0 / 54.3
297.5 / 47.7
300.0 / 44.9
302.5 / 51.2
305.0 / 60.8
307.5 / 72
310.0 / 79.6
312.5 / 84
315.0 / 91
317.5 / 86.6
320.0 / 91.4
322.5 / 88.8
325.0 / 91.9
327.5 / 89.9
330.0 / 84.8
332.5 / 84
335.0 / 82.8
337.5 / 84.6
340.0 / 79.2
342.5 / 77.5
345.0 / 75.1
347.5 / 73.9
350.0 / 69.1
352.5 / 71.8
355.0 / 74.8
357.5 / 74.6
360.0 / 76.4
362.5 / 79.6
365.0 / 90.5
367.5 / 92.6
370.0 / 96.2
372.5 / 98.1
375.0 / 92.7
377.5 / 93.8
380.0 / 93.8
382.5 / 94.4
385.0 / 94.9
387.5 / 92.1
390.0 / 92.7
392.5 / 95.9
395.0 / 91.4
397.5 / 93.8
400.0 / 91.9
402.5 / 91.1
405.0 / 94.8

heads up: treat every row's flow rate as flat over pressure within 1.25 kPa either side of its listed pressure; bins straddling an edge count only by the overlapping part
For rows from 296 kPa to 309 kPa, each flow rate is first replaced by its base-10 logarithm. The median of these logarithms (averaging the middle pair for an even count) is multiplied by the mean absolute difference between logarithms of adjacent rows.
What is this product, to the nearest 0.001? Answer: 0.099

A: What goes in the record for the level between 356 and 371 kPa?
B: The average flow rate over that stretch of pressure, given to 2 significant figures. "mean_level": 85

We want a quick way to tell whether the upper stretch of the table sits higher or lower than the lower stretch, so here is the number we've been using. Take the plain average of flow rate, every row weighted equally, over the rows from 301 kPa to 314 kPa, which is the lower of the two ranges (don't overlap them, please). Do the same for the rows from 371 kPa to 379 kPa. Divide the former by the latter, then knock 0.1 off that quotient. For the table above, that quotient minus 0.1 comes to 0.63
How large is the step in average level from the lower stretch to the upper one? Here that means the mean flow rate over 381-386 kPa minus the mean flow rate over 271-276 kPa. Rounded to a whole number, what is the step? 9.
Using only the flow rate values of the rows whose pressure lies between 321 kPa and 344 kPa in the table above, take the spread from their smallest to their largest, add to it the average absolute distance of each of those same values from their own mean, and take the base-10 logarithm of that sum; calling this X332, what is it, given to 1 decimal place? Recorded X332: 1.3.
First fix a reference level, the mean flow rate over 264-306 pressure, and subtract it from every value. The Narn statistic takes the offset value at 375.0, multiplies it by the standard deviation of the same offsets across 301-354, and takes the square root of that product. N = 14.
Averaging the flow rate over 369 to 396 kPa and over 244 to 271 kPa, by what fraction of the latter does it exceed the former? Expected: -0.11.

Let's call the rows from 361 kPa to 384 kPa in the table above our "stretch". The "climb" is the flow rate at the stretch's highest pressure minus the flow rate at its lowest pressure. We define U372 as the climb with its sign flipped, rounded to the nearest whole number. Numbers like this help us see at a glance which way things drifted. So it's -15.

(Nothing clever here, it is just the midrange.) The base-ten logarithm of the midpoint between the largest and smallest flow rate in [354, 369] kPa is 1.92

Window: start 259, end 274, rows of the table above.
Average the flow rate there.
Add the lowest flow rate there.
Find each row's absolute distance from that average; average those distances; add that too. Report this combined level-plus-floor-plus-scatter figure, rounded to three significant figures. 164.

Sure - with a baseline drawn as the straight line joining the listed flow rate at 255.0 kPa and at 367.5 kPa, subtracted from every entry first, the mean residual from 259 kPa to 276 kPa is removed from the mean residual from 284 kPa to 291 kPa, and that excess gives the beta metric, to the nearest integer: -4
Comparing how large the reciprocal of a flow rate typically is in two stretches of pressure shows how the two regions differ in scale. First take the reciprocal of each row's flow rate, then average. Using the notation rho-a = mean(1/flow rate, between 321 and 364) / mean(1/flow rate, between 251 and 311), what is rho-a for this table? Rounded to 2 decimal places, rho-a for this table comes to 0.91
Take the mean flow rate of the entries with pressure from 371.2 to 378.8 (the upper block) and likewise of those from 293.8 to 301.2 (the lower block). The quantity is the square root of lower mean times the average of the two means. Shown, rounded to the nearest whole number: 59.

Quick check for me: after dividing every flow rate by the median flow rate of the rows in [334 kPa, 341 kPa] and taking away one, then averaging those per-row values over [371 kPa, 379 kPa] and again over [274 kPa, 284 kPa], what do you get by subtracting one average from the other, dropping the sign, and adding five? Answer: 5.08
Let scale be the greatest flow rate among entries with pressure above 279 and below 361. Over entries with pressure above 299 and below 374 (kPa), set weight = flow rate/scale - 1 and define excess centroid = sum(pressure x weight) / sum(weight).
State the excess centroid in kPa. 327.2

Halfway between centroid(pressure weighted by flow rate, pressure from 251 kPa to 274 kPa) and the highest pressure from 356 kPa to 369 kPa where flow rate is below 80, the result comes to 312.4 kPa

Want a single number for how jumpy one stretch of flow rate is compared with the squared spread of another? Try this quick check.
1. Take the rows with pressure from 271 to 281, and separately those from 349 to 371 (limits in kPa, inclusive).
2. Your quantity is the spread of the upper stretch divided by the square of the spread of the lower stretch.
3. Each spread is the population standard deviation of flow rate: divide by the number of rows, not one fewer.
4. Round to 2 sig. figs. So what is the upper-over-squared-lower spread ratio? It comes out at 1.8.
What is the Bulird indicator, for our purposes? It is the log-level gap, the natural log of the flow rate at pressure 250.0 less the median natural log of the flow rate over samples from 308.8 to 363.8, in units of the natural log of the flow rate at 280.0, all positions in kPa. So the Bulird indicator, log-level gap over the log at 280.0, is 0.02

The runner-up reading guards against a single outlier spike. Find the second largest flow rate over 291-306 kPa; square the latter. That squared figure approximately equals 3697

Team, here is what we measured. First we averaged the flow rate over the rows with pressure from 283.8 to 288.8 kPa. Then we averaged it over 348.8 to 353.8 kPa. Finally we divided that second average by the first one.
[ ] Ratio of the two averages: 0.86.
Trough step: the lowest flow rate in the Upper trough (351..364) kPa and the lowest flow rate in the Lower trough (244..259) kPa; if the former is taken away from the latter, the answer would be 12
